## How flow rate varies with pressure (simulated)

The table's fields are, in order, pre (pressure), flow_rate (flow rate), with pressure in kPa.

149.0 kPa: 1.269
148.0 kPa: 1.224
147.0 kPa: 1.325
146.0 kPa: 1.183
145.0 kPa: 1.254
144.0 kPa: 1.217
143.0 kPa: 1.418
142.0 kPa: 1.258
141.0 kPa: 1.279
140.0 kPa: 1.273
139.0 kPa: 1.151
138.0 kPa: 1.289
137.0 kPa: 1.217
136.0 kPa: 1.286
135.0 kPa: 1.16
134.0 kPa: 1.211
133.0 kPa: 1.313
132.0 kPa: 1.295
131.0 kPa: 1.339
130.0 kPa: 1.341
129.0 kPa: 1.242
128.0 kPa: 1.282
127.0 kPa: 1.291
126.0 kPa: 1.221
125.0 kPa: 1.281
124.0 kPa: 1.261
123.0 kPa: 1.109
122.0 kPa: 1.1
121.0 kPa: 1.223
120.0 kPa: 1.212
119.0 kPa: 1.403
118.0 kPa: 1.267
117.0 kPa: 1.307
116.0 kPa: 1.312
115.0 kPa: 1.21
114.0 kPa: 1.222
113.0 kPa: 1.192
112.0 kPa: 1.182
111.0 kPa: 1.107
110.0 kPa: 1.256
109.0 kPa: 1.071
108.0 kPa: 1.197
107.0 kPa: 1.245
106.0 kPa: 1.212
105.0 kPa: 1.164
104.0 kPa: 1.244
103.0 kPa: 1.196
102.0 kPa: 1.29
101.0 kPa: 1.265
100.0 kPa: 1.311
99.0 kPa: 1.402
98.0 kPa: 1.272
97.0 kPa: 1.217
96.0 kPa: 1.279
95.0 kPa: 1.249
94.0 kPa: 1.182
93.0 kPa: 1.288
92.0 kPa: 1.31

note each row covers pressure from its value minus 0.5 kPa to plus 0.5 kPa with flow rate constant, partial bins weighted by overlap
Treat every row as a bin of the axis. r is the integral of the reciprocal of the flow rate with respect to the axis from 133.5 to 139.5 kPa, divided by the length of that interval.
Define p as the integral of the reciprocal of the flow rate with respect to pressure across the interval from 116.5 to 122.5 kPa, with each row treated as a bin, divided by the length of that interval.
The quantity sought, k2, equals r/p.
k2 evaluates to 1.02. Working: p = 0.803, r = 0.82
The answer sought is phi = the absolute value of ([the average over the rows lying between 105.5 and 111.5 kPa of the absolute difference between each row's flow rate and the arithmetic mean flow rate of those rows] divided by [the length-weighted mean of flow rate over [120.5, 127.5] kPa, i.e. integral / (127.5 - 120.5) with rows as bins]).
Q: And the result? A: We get 0.051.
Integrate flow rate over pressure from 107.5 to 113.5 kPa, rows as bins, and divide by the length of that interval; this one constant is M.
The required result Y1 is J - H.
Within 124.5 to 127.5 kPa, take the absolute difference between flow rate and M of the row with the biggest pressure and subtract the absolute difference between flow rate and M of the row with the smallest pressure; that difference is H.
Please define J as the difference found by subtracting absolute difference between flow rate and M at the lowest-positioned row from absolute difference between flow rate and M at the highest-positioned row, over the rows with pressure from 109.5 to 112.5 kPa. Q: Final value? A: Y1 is -0.08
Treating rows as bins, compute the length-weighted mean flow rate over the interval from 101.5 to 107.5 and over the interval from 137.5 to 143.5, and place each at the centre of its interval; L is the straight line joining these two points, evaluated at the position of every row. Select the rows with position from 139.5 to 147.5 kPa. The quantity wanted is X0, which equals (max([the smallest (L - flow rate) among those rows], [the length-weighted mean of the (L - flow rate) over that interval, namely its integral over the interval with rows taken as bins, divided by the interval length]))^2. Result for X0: 0.0000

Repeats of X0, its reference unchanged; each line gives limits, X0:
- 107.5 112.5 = 0.0050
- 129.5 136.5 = 0.0001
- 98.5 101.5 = 0.0115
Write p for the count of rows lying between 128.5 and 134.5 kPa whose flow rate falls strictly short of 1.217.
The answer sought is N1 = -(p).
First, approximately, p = 1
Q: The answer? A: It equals -1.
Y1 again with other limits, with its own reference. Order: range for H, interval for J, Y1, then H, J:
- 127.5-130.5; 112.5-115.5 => -0.04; 0.059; 0.018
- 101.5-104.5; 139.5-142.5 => 0.03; -0.046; -0.015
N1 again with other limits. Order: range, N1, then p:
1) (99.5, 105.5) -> -2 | 2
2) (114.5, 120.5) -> -2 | 2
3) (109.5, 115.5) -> -4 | 4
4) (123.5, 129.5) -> 0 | 0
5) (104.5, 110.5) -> -4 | 4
